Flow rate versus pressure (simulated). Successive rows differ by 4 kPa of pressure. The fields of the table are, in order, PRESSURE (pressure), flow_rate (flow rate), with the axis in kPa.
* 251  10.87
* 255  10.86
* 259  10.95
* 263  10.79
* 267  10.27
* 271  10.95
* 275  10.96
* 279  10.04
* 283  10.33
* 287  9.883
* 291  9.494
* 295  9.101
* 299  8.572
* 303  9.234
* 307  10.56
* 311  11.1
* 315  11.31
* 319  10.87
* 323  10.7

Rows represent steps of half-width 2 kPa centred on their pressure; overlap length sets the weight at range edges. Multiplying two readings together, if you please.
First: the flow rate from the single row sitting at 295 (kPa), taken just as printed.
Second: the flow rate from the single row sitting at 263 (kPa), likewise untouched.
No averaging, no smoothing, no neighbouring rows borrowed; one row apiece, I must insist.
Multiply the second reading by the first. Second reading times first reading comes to 98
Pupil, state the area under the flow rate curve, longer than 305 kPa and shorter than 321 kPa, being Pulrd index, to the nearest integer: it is 175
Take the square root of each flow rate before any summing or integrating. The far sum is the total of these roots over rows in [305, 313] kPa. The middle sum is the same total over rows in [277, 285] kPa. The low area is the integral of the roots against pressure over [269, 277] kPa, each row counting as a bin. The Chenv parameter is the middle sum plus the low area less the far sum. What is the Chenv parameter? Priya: 26.3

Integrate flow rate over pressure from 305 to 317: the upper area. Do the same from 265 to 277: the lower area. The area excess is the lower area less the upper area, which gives -3.2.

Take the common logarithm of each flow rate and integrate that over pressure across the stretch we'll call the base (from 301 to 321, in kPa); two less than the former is 18.5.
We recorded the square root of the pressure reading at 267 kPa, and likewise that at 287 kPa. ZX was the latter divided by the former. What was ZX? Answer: 0.98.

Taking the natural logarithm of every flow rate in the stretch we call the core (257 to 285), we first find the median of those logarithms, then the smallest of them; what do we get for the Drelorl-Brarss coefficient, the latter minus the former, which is -0.0720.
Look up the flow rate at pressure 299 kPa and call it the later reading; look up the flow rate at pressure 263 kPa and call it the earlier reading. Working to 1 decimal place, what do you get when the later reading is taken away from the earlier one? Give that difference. 2.2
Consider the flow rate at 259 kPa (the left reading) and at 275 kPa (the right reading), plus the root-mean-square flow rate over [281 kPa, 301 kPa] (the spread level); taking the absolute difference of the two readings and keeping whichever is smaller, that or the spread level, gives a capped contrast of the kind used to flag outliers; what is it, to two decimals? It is 0.01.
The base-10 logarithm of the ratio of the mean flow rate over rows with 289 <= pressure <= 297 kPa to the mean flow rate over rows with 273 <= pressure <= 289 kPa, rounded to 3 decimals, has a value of -0.045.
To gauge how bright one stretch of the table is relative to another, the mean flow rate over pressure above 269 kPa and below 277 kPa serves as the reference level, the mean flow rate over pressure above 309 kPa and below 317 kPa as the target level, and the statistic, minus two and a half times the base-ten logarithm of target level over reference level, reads -0.02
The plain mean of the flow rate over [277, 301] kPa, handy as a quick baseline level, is 9.6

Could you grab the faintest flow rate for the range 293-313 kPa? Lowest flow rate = 8.572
